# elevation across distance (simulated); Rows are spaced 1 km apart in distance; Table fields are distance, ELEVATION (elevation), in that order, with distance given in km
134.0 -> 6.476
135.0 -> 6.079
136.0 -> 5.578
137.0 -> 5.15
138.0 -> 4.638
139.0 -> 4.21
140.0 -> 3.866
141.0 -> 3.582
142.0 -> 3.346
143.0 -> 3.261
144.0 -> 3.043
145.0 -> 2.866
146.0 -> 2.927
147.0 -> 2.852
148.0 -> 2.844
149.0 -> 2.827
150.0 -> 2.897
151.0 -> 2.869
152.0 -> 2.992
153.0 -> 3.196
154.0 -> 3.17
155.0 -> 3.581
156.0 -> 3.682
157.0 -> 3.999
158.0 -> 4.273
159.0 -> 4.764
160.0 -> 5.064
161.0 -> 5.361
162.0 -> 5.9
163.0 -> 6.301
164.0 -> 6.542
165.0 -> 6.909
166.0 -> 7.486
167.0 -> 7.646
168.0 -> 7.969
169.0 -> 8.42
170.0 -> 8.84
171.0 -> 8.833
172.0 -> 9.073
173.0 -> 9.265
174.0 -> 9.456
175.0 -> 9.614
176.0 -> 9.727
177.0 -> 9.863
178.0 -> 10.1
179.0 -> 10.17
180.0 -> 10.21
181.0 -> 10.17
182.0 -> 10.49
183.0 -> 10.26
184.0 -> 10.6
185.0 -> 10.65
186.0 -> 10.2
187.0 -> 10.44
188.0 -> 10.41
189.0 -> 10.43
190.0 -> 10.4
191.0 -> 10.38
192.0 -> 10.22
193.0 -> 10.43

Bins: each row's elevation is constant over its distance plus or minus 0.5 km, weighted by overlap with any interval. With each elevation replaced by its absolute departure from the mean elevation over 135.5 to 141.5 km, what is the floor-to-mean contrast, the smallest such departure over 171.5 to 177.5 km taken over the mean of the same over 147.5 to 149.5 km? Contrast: 3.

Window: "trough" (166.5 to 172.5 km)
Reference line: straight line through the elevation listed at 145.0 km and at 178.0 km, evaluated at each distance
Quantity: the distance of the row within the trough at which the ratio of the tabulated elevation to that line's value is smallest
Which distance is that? 167.0 km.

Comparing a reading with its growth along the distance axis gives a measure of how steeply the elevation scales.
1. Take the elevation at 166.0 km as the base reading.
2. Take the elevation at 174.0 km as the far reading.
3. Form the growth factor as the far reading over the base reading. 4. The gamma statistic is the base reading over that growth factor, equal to 6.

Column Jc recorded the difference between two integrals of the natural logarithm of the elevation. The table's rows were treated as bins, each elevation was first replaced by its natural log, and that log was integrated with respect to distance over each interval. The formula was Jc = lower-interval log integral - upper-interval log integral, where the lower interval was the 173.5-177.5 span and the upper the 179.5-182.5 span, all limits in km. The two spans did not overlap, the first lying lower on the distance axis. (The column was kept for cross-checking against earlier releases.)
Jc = 2.1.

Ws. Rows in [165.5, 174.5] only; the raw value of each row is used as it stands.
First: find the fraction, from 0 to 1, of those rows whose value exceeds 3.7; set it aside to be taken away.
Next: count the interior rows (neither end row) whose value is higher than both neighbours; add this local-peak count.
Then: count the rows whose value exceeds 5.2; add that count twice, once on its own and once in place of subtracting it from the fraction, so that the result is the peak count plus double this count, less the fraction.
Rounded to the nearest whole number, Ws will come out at 18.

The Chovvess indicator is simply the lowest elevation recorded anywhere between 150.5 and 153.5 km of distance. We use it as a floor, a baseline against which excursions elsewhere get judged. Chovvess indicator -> 2.869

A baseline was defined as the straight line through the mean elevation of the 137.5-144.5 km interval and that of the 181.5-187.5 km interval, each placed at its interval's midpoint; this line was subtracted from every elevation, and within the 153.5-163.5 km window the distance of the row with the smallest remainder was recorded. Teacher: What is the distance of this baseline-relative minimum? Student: 154.0 km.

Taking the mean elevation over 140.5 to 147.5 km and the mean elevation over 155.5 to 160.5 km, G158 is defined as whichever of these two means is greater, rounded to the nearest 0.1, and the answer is 4.4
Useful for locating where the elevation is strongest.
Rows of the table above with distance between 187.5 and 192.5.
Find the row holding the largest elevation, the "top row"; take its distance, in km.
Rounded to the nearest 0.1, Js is 189.0 km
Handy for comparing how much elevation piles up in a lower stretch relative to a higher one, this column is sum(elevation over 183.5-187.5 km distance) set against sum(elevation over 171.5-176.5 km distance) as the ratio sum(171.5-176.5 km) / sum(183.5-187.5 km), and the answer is 1.13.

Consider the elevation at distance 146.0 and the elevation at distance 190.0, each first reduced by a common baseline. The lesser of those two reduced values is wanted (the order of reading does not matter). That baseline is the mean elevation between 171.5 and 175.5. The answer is -6.4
